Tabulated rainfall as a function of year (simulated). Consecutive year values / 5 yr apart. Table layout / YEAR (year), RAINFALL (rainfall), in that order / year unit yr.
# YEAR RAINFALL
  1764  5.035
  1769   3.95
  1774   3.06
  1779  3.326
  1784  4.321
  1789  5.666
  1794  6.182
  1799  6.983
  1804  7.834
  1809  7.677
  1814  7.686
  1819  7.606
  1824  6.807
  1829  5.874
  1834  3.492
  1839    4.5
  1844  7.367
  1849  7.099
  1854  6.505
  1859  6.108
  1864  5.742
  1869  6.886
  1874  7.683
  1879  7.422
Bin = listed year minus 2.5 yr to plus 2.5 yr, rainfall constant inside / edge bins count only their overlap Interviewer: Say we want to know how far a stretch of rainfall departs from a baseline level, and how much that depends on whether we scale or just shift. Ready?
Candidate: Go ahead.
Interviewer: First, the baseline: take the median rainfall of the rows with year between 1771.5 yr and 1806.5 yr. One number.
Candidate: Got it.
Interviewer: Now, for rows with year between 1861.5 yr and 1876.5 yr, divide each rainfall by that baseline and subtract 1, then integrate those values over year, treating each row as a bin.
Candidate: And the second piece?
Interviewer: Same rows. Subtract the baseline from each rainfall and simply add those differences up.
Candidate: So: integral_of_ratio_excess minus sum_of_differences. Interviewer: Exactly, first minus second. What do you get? -0.4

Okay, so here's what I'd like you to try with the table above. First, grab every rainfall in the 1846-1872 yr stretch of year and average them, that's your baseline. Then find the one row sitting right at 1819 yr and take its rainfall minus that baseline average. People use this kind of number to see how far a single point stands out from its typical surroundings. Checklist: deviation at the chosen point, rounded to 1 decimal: 1.1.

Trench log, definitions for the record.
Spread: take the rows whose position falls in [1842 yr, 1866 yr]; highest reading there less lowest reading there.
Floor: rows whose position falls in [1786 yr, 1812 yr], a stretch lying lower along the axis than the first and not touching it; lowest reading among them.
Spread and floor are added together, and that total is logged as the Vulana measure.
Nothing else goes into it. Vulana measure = 7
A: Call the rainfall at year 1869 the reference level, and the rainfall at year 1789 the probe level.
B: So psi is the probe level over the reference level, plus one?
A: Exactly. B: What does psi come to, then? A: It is 1.82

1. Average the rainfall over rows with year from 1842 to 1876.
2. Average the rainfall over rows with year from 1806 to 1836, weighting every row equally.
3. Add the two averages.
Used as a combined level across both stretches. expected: 13.3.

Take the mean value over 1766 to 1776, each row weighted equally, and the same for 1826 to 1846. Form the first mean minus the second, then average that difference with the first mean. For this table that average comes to 1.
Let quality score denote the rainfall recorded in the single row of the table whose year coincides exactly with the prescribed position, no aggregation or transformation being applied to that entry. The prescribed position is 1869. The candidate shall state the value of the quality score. 6.886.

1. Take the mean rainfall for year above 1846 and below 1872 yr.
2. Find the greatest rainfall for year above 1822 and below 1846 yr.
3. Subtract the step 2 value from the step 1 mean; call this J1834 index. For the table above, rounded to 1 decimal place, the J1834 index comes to -0.9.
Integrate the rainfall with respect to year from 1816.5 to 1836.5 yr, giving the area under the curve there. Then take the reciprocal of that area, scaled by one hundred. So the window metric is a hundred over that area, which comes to 0.841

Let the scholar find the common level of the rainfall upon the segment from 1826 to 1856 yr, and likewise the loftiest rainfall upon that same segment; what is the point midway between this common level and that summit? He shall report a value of 6.6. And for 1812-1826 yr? 7.5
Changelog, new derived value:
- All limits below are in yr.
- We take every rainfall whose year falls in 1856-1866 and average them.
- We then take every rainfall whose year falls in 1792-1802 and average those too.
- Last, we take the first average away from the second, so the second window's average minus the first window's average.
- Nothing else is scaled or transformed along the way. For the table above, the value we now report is 0.7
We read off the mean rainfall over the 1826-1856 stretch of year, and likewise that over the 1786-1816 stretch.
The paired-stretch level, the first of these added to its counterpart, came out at 12.8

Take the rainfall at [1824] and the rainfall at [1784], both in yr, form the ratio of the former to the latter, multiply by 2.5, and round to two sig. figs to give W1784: 3.9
